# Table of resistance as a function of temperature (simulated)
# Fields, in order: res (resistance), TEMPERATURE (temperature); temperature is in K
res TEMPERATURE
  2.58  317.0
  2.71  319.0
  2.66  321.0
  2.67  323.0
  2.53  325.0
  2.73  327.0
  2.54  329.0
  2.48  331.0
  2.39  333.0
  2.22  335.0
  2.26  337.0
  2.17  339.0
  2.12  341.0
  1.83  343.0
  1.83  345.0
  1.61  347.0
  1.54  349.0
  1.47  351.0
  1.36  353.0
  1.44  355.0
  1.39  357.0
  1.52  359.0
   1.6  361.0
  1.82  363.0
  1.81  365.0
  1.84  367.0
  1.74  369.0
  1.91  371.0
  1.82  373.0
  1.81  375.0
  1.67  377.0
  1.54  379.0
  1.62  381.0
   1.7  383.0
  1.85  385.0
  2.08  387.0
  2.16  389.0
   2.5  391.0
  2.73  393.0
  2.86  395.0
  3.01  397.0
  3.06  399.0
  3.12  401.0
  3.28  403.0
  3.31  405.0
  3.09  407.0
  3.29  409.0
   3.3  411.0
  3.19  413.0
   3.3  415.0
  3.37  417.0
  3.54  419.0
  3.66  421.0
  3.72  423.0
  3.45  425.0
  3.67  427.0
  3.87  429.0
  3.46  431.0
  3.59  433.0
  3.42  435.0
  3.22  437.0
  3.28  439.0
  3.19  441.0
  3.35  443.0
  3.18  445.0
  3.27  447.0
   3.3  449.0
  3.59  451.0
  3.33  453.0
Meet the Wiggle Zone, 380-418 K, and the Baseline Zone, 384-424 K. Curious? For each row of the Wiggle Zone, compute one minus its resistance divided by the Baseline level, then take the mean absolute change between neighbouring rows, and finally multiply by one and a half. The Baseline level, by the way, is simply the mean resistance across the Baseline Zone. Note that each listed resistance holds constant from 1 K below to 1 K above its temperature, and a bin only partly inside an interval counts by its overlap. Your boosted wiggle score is 0.066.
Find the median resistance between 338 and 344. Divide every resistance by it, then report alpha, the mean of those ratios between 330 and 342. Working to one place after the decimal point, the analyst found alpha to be 1.1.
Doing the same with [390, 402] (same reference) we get 1.4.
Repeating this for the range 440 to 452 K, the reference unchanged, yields 1.6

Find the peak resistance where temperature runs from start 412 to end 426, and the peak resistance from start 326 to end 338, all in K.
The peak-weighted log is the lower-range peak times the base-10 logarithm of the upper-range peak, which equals 1.6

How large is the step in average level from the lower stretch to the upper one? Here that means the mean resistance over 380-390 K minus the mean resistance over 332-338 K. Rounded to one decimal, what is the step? -0.4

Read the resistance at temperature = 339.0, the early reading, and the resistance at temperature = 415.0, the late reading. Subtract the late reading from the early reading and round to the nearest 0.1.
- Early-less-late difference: -1.1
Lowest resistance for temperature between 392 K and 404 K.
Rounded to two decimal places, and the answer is 2.73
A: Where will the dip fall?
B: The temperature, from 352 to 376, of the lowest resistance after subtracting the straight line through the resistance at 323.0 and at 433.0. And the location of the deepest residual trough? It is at 357.0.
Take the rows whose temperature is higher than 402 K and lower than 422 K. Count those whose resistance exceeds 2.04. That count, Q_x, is 10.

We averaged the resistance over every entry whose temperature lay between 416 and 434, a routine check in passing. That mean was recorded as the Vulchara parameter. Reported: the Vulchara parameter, 3.6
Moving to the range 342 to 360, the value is 1.6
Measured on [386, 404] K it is 2.8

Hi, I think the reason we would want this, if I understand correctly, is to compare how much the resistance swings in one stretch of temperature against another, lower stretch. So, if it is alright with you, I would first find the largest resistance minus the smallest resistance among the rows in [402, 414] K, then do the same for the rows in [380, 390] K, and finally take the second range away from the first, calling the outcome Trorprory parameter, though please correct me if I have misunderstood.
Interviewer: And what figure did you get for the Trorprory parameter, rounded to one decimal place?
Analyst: -0.3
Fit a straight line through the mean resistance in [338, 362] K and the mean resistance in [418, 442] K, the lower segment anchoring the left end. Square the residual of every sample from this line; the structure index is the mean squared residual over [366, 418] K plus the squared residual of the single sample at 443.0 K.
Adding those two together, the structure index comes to 0.4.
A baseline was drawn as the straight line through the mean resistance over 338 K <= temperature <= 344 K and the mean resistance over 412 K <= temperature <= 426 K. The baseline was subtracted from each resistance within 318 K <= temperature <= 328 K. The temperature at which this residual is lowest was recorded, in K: 325.0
